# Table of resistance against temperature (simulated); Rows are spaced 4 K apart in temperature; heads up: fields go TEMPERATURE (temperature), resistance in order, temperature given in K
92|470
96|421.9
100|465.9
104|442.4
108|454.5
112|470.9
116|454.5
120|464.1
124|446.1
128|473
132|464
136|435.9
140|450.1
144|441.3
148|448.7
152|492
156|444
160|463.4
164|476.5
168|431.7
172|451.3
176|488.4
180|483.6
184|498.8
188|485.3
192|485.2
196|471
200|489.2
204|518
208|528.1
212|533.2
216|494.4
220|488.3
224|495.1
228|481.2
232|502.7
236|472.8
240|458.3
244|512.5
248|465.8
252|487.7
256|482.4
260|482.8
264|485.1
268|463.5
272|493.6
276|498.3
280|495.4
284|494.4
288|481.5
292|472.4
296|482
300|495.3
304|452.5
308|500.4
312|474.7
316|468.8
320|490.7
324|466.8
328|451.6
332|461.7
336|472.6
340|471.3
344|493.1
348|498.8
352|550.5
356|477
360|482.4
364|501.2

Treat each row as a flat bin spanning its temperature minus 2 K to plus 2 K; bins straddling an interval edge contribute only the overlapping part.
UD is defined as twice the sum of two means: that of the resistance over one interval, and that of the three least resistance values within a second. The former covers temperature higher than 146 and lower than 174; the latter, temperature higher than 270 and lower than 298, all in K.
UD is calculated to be 1874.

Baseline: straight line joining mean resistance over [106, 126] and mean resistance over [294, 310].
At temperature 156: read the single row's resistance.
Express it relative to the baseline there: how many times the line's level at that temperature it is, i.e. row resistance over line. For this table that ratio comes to 0.96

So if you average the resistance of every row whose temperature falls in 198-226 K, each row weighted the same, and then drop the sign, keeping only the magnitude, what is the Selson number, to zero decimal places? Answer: 507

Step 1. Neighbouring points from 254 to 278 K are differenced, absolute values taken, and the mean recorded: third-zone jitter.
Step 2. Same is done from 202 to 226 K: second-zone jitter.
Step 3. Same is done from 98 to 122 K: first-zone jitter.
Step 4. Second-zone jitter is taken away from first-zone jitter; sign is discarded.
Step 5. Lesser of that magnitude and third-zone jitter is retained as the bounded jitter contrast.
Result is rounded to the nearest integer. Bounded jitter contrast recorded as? 2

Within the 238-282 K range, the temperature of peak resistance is 244 K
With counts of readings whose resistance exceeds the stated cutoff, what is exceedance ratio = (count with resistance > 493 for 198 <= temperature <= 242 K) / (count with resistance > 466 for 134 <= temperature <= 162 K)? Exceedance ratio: 6.0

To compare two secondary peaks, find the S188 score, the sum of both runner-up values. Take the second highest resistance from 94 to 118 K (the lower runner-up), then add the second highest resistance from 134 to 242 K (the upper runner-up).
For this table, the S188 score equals 994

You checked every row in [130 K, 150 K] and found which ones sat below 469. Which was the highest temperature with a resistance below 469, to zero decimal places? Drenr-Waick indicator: 148 K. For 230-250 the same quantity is 248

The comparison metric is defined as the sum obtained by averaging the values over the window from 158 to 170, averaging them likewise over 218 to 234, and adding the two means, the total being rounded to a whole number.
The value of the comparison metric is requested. 949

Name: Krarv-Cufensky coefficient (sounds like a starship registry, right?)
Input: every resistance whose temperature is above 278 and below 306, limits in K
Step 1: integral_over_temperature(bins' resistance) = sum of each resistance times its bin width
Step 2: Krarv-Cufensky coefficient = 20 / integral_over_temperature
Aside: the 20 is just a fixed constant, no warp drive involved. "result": 0.0015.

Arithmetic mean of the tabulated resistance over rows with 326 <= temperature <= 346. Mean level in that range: 470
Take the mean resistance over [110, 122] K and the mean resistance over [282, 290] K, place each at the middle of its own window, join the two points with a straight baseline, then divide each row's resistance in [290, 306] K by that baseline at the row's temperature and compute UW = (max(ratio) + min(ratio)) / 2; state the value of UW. 0.97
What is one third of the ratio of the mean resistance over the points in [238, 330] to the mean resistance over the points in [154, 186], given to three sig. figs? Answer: 0.343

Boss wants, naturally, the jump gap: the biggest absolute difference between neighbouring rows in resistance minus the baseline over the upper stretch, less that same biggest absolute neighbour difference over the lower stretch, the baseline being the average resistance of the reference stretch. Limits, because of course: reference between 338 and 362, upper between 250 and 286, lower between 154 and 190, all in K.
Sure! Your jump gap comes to -15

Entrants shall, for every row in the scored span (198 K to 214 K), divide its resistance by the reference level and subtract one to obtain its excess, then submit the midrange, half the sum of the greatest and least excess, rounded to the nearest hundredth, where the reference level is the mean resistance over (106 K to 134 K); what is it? 0.11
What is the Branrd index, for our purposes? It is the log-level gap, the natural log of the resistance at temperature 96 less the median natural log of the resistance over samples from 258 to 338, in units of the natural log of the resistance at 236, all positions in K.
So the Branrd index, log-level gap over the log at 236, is -0.022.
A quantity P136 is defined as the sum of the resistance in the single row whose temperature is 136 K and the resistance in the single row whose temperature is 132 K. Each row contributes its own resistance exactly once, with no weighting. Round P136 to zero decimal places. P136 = 900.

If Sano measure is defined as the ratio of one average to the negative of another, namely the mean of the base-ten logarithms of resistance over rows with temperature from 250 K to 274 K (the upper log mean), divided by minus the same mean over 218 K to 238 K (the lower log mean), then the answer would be -1.00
